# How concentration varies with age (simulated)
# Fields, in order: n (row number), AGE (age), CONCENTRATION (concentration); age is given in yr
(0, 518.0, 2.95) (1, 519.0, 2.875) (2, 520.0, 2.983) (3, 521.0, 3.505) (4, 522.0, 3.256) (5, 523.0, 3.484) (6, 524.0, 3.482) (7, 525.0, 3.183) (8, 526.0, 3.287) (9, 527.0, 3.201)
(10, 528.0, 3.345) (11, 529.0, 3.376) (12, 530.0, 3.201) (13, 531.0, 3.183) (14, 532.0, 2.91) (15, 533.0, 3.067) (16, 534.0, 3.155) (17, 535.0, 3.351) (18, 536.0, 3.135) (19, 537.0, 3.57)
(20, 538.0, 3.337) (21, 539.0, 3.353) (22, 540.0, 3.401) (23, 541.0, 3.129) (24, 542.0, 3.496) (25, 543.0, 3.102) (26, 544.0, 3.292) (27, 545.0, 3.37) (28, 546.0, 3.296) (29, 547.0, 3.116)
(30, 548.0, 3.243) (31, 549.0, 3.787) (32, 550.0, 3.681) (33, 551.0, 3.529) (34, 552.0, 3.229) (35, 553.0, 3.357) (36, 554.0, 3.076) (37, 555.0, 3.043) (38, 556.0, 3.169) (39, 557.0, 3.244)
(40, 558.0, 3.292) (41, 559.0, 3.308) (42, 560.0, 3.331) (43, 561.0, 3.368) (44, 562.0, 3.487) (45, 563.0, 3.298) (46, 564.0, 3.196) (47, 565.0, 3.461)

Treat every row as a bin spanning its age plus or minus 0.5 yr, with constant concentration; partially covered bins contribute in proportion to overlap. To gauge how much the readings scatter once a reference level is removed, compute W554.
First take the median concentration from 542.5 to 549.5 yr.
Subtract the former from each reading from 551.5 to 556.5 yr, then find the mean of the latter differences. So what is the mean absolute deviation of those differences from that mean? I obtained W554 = 0.095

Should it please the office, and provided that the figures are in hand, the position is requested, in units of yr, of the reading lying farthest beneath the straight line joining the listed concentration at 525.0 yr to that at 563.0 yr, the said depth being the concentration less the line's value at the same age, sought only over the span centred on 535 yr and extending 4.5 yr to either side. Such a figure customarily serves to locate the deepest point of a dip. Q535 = 532.0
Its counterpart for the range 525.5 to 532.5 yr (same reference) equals 532.0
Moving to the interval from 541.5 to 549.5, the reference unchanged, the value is 543.0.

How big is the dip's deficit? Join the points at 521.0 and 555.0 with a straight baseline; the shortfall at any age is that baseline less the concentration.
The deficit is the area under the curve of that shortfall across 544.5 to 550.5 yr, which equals -1.6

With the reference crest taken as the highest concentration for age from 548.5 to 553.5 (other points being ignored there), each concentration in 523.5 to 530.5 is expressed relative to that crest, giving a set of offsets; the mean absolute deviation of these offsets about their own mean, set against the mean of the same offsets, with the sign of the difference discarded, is 0.58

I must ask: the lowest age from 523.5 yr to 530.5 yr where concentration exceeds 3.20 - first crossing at 524.0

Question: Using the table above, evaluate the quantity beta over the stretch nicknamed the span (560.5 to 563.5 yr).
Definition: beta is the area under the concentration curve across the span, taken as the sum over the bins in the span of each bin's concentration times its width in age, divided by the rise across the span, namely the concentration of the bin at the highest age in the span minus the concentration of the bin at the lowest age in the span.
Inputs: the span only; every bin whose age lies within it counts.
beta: -145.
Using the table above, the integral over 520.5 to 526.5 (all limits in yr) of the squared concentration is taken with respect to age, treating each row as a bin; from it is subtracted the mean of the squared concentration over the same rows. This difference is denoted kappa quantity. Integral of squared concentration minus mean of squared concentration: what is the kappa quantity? 56.7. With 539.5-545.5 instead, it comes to 54.5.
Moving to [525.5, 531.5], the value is 53.3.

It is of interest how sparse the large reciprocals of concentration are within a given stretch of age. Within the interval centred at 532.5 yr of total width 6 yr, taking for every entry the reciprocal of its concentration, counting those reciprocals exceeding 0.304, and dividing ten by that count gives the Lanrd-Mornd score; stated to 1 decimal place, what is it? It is 2.0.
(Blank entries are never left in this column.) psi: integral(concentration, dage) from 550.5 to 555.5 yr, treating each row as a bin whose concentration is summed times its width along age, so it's 16.2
